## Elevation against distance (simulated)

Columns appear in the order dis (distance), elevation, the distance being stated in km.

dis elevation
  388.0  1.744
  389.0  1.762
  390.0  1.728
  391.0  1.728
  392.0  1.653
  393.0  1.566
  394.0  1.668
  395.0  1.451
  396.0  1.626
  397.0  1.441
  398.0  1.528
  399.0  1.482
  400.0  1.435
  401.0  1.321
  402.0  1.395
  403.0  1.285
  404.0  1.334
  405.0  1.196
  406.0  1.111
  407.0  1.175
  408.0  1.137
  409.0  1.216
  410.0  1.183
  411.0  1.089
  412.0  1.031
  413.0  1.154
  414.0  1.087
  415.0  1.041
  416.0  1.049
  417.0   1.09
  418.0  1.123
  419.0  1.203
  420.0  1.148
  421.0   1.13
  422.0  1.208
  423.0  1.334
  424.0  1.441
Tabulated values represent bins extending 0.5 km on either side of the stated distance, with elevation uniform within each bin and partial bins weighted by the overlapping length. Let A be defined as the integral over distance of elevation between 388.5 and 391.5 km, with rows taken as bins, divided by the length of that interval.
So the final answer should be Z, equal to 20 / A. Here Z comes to 11.5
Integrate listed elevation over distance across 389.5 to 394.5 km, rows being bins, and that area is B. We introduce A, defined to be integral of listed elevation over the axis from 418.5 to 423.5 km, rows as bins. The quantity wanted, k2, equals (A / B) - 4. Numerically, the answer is -3.28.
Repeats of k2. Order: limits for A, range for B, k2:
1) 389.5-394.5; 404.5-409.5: -2.57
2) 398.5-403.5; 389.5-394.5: -3.17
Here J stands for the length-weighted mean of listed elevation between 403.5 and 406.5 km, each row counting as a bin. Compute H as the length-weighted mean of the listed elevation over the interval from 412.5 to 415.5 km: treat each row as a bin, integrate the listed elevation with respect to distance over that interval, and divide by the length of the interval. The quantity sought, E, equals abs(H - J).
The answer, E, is 0.12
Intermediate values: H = 1.09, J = 1.21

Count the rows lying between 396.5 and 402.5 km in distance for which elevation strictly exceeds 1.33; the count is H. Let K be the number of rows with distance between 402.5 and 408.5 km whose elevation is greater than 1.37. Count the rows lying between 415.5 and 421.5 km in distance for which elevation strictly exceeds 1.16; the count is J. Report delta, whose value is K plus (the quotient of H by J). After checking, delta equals 5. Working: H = 5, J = 1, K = 0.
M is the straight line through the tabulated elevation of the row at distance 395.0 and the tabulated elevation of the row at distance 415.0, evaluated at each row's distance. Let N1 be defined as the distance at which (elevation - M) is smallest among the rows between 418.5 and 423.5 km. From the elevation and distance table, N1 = 420.0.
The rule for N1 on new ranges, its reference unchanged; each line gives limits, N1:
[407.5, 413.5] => 412.0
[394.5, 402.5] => 401.0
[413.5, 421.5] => 415.0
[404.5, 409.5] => 406.0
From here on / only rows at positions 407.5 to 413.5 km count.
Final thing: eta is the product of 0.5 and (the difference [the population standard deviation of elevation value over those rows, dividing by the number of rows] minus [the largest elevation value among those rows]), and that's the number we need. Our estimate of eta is -0.58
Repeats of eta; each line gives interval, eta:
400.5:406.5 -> -0.65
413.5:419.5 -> -0.57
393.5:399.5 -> -0.79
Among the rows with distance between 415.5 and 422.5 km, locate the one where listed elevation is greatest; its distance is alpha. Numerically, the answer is 422.0 km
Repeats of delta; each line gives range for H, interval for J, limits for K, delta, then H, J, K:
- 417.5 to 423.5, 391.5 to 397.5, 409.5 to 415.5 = 0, 1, 6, 0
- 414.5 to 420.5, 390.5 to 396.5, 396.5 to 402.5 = 5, 0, 6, 5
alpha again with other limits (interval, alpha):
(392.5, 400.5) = 394.0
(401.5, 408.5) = 402.0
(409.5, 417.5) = 410.0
